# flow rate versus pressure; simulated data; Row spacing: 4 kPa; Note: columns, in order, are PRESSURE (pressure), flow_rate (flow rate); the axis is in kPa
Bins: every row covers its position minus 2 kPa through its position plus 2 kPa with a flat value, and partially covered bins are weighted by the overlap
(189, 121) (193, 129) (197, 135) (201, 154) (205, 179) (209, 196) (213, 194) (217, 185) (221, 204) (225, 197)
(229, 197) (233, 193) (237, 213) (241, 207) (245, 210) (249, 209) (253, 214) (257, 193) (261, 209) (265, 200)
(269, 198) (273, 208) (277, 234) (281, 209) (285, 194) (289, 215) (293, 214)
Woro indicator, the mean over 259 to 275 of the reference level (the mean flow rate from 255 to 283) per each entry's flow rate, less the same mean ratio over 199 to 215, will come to -0.14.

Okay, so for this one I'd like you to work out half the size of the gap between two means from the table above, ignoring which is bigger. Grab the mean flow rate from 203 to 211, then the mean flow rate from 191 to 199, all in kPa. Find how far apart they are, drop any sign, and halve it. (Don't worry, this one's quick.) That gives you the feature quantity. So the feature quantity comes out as 28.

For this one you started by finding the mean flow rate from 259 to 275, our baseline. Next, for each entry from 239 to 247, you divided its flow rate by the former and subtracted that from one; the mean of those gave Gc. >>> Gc -0.02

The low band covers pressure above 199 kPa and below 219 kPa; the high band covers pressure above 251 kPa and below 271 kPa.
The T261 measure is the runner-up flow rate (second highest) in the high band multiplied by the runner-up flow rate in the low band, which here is 40546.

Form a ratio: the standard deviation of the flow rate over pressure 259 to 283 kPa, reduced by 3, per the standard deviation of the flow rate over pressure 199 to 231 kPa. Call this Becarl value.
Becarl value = 0.6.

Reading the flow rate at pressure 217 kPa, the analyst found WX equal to 185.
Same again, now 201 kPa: 154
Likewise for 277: 234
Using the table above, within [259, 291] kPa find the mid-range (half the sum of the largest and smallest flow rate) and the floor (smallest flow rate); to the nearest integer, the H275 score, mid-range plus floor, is 408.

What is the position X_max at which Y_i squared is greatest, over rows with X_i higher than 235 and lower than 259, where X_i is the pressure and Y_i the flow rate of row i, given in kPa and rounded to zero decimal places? 253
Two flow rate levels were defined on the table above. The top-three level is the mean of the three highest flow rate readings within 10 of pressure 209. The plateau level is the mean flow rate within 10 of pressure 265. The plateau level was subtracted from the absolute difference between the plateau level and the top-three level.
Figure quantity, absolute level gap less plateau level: -192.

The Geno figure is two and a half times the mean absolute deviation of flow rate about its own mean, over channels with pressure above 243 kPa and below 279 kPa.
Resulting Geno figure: 19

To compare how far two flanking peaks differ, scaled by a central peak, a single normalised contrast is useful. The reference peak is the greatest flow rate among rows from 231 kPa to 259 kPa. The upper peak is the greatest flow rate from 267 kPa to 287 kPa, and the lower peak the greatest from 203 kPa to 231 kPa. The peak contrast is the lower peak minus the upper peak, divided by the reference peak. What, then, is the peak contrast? -0.14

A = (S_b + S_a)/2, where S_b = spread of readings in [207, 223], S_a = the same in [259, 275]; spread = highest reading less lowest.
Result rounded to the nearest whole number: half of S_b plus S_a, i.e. 15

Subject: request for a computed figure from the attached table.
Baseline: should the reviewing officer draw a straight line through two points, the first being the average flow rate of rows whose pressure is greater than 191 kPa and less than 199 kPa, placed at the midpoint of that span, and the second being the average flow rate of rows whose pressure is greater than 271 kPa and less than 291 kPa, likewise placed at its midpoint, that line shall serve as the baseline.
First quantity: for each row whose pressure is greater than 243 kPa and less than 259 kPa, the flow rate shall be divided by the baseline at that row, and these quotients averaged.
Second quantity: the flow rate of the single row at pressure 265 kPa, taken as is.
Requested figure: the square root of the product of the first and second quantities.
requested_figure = 15.0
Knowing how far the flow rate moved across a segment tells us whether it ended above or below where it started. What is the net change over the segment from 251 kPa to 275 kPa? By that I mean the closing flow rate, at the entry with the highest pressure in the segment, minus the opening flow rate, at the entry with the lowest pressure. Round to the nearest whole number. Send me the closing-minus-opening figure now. -6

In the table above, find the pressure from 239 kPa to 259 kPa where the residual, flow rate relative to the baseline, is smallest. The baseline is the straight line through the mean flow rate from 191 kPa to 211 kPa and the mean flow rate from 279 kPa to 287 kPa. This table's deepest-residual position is 257 kPa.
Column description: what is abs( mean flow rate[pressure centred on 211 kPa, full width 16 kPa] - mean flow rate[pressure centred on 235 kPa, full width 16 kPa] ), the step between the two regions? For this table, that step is 14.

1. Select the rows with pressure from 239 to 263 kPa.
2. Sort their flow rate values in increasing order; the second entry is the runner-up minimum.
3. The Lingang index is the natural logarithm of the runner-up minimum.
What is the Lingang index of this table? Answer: 5.33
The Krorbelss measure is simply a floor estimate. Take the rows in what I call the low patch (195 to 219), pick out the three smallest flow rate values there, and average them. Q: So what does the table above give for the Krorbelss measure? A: 156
